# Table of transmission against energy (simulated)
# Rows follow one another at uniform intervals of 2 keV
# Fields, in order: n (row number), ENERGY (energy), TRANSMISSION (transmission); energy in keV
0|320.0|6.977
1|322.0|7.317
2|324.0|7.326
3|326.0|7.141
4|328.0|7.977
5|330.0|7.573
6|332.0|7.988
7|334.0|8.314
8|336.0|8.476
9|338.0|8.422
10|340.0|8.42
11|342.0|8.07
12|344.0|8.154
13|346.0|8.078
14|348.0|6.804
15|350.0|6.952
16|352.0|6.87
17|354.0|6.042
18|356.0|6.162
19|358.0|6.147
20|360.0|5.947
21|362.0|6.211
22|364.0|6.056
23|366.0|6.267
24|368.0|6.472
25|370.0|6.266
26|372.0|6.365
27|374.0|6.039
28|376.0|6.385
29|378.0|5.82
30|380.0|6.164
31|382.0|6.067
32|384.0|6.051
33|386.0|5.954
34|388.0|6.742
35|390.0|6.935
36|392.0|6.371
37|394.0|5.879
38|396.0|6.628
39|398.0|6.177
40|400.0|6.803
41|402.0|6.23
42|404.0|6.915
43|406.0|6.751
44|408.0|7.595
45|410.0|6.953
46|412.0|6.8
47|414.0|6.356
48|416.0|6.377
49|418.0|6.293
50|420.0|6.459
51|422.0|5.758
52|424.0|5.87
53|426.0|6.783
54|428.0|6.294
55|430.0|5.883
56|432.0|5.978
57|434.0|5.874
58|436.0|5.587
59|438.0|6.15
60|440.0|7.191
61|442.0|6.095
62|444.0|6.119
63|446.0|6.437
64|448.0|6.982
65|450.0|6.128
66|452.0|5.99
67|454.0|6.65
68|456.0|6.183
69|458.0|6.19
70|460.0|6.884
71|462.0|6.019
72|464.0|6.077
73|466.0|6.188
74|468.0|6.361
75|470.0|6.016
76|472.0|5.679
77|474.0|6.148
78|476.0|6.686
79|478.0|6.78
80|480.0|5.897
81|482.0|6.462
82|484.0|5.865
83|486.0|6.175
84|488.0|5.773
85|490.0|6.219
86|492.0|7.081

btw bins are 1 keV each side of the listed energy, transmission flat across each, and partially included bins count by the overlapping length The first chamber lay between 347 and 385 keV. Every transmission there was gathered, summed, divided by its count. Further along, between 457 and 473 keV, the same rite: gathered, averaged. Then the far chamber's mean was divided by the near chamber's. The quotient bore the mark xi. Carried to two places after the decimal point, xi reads 0.99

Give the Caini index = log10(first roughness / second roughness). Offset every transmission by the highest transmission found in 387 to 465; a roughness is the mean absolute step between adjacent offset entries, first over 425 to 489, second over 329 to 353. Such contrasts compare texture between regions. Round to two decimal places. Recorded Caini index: 0.21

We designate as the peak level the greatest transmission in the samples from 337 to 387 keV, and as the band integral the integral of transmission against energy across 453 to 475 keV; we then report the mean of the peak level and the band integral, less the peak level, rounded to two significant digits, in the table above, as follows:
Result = 64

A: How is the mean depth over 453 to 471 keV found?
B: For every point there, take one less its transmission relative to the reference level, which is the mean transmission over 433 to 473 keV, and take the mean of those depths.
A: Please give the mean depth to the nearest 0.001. -0.007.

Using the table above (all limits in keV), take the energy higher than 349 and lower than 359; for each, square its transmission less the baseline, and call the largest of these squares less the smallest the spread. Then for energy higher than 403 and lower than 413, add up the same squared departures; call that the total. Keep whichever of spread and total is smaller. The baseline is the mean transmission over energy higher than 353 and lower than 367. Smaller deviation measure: 0.69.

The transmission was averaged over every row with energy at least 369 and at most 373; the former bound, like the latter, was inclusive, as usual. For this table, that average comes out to 6.3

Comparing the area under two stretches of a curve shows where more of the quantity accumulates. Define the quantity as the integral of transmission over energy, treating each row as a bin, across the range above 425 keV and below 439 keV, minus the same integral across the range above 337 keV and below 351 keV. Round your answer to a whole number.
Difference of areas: -25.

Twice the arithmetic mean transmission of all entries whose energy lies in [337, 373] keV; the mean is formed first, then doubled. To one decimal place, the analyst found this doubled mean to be 13.7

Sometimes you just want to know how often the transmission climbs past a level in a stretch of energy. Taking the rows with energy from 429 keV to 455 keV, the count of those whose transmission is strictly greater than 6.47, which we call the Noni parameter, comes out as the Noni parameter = 3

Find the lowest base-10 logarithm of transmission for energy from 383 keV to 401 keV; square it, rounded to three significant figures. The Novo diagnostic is 0.592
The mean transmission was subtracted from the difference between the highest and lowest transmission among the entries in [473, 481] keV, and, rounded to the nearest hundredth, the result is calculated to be -5.49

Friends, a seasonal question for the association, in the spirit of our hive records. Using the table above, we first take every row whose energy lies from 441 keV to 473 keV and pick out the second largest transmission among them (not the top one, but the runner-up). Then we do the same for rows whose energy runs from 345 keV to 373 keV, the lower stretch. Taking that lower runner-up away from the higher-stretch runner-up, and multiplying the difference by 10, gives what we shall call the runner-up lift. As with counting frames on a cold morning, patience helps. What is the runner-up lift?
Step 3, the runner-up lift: -1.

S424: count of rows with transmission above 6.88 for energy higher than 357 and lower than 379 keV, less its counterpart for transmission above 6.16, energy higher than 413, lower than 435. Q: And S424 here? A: -6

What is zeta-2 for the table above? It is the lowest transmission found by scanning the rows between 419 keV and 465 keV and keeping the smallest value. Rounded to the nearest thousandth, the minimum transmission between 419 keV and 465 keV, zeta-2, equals 5.587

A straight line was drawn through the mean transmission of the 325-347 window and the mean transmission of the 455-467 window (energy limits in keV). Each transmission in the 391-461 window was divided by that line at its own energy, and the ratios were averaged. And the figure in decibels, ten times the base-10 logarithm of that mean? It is -0.24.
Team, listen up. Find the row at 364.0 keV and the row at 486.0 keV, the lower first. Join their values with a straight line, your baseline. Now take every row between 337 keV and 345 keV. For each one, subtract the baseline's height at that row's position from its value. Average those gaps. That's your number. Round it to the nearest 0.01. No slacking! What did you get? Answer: 2.23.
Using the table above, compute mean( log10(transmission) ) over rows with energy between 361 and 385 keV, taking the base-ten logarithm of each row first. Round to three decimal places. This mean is 0.791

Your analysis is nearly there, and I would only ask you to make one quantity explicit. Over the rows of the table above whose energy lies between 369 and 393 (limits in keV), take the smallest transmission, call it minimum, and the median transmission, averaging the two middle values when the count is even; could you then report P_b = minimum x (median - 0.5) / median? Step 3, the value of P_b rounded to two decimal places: 5.35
